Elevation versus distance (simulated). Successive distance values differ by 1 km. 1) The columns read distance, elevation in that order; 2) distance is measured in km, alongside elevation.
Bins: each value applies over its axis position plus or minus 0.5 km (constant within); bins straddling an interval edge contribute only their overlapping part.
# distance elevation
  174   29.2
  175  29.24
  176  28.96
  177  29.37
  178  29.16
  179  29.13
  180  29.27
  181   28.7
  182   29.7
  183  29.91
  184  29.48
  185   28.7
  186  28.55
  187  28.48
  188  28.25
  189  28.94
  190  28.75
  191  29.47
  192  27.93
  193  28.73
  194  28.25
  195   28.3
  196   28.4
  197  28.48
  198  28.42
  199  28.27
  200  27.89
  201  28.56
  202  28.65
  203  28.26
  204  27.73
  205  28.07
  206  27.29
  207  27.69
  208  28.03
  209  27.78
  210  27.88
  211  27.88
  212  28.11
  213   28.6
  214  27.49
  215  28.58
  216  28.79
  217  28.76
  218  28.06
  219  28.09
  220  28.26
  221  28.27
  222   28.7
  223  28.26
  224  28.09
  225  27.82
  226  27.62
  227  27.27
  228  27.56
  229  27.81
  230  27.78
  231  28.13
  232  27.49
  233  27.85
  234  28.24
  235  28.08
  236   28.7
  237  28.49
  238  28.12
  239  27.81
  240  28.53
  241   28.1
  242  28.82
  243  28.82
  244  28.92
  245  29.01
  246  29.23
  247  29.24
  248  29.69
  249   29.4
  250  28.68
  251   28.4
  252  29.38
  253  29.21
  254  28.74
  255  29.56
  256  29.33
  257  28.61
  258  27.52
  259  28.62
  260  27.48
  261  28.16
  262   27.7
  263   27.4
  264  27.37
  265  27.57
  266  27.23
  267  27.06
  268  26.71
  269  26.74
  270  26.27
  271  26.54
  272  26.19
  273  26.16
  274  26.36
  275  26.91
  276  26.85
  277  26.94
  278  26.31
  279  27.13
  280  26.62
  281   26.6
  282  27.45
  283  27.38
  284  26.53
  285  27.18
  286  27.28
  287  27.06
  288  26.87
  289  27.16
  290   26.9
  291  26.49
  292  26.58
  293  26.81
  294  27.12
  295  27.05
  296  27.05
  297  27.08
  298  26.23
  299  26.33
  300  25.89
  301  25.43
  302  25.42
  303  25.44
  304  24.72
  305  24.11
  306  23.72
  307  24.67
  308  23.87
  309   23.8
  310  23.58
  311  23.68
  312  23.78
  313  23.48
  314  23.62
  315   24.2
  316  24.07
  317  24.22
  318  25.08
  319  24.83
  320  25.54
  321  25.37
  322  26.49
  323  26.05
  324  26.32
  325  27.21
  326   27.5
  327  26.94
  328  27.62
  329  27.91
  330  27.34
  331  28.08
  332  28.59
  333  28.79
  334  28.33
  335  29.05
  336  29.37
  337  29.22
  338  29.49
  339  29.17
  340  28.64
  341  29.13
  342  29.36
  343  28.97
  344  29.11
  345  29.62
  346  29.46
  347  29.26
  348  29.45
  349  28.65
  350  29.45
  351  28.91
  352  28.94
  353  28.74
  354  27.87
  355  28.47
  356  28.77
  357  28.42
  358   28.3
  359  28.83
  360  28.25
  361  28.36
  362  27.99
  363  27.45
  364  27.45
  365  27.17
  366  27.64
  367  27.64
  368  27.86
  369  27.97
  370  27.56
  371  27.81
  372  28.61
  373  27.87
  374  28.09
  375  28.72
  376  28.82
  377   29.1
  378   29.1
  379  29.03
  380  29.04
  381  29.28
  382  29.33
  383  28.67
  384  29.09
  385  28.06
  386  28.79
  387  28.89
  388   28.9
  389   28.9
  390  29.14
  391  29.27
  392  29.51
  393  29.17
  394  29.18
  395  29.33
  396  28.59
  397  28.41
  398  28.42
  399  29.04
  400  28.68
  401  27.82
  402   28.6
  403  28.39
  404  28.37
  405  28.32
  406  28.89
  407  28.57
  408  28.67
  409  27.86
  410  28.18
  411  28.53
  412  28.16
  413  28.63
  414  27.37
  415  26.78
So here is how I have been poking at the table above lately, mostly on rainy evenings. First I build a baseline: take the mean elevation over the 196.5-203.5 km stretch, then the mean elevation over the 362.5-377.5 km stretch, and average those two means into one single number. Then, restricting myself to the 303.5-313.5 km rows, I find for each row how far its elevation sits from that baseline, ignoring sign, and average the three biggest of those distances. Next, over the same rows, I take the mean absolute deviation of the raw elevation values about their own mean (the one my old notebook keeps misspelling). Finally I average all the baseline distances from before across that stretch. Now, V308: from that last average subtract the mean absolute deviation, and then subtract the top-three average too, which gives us -0.70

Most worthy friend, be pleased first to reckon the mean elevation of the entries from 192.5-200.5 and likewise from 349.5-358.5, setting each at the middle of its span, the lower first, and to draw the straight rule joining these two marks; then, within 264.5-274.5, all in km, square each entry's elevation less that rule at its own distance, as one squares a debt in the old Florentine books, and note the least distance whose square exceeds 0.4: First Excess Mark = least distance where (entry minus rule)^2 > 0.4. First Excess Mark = 265 km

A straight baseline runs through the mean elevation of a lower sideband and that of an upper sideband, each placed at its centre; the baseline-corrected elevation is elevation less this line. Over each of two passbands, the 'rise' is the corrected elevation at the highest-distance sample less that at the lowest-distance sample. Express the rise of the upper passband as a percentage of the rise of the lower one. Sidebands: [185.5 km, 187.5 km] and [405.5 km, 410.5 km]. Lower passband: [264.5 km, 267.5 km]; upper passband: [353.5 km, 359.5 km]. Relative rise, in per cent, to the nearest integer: -189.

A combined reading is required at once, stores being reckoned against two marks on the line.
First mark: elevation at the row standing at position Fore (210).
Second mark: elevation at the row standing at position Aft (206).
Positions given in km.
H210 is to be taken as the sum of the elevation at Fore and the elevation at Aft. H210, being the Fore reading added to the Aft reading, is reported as 55.2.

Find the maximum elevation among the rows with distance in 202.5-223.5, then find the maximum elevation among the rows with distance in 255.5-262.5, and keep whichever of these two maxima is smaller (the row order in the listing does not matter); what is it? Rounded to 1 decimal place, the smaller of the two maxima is 28.8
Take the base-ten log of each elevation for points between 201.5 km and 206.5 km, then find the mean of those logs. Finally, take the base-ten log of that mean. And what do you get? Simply 0.1605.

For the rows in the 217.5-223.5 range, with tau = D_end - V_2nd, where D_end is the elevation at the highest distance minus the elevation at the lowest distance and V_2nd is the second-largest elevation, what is -28.1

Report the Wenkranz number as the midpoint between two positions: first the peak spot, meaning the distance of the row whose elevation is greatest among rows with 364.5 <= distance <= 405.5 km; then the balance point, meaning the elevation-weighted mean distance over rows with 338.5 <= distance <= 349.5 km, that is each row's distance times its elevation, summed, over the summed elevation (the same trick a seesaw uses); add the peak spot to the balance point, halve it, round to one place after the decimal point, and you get 368.0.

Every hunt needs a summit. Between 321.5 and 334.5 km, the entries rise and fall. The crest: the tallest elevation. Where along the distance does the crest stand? 333 km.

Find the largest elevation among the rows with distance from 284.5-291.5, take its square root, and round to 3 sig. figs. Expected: 5.22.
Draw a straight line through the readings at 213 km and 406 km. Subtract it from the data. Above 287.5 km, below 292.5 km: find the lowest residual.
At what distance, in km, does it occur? 291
